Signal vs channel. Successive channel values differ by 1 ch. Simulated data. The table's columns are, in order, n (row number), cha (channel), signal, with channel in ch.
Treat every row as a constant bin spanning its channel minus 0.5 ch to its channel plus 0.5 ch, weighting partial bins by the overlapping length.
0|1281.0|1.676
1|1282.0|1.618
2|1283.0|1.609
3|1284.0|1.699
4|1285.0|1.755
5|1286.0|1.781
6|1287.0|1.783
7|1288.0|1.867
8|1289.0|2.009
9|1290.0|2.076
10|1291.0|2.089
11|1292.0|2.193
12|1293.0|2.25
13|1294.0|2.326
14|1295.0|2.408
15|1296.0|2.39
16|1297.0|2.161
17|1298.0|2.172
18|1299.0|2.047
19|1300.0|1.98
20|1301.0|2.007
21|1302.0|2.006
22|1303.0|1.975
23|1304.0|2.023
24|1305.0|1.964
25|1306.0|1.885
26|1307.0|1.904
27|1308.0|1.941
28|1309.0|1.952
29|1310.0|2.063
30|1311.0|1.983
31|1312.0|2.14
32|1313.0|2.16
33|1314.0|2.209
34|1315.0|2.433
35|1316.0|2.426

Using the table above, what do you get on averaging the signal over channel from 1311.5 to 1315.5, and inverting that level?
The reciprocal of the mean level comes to 0.45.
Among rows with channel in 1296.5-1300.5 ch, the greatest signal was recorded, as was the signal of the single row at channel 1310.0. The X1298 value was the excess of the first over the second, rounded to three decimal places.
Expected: 0.109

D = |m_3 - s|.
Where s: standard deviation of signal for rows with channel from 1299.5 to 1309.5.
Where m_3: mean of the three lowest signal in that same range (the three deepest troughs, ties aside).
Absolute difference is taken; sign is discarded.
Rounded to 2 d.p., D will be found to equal 1.87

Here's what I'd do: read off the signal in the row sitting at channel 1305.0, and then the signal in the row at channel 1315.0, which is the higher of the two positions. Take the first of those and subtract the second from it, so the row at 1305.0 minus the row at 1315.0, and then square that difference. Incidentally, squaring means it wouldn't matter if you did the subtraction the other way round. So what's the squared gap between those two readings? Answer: 0.22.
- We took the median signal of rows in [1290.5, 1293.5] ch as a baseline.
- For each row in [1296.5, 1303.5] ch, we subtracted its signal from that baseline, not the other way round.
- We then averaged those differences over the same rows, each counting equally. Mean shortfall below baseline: 0.14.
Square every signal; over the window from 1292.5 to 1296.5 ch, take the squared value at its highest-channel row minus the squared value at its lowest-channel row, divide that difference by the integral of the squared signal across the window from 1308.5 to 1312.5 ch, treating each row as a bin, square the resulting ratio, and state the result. 0.0015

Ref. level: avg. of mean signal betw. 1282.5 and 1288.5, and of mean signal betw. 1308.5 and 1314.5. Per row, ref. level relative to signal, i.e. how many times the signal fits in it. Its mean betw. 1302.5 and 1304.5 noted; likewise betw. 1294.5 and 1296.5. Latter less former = -0.16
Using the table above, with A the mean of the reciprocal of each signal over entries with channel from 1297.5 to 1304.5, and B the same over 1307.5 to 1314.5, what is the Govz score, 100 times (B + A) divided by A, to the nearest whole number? 198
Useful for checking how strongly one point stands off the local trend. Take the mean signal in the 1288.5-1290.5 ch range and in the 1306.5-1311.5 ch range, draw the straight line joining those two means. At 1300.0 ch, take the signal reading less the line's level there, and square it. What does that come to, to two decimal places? 0.00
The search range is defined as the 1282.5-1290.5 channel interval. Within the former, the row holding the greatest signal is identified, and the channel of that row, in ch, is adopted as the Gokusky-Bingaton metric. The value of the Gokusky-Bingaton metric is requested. 1290.0 ch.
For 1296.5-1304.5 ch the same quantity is 1298.0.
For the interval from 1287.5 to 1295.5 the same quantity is 1295.0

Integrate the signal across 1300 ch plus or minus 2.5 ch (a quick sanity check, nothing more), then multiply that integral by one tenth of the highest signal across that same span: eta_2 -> 2.2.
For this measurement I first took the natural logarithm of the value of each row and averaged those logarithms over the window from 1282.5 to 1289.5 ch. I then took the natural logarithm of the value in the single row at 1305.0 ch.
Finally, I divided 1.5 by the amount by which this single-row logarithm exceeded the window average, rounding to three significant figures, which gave 15.5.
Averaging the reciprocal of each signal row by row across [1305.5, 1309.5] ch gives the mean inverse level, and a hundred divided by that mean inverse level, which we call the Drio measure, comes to 192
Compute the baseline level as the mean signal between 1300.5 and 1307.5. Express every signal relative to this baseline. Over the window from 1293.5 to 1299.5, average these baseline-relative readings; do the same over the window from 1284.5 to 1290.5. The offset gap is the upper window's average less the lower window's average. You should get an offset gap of 0.37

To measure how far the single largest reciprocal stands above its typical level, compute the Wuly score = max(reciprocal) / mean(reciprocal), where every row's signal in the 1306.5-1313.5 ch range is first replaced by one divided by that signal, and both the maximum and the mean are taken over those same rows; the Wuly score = 1.06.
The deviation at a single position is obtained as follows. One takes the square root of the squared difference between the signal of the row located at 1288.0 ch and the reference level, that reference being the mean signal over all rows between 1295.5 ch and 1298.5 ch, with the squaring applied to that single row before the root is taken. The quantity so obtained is 0.37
